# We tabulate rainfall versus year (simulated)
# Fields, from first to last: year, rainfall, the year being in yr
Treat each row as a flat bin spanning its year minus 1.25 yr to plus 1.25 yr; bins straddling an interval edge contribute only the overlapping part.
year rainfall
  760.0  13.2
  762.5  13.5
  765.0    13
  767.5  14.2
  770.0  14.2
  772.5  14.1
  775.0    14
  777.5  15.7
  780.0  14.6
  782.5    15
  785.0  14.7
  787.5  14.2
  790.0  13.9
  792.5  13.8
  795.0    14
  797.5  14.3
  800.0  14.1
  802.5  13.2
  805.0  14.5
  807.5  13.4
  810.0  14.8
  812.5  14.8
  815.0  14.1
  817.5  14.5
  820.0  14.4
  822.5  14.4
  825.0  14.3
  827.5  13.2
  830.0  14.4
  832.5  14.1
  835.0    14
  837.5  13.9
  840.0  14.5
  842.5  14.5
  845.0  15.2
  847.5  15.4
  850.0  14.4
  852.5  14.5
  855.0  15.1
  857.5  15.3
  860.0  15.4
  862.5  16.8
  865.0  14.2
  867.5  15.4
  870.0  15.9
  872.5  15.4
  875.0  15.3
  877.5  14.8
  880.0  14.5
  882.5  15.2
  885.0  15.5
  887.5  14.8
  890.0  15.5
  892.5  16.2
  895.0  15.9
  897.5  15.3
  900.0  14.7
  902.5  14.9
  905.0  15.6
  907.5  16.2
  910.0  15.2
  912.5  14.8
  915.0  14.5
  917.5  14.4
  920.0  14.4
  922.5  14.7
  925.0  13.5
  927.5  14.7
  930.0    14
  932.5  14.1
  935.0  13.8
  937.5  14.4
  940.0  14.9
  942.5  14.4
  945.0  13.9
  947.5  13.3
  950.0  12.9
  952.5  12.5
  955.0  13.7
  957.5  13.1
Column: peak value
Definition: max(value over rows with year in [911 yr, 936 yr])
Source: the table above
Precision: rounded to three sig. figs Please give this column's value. 14.8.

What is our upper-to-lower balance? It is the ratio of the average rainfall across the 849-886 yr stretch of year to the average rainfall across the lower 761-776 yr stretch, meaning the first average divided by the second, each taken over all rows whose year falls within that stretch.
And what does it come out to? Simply 1.10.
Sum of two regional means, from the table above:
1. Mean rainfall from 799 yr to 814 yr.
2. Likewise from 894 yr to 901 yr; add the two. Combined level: 29.43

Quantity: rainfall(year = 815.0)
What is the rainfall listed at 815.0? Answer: 14.1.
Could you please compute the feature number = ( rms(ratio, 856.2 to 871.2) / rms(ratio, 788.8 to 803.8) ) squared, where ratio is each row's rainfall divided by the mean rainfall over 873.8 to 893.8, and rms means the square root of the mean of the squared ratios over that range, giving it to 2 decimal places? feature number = 1.25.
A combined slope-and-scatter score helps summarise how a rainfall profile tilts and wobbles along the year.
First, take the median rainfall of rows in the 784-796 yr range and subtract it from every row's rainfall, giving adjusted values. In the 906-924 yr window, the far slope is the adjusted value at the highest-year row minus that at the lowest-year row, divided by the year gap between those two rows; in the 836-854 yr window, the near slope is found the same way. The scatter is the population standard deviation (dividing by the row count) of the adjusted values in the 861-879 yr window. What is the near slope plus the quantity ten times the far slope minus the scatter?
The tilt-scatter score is -1.72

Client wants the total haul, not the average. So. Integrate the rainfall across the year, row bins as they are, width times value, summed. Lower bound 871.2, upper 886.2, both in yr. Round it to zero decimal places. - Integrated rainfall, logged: 227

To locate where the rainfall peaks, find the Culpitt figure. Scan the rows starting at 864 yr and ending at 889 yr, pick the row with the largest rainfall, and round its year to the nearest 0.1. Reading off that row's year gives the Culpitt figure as 870.0 yr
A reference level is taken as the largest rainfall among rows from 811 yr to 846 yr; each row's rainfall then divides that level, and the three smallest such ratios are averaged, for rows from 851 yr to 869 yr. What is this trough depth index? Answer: 0.96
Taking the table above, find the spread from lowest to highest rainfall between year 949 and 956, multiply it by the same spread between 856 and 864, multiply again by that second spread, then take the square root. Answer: 1.6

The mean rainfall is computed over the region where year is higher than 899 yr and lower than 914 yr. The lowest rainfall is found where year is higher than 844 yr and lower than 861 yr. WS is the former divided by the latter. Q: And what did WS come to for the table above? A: 1.06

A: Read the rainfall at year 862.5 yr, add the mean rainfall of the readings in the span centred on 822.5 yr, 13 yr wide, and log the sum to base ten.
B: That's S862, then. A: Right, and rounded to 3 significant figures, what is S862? 1.49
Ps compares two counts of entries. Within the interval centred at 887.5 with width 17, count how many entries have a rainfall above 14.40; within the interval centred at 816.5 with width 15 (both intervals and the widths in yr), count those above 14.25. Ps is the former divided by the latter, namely 1.4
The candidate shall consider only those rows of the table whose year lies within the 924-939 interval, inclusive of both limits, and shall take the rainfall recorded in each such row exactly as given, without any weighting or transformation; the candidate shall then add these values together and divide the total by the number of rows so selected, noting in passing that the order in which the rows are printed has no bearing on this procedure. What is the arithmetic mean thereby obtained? 14.1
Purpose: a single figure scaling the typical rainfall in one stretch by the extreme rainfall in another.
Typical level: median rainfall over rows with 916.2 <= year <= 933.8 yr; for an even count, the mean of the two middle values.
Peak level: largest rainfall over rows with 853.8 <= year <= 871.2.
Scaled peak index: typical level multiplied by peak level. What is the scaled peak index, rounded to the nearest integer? 242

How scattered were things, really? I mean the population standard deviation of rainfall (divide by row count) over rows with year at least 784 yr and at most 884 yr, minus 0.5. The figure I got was 0.21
